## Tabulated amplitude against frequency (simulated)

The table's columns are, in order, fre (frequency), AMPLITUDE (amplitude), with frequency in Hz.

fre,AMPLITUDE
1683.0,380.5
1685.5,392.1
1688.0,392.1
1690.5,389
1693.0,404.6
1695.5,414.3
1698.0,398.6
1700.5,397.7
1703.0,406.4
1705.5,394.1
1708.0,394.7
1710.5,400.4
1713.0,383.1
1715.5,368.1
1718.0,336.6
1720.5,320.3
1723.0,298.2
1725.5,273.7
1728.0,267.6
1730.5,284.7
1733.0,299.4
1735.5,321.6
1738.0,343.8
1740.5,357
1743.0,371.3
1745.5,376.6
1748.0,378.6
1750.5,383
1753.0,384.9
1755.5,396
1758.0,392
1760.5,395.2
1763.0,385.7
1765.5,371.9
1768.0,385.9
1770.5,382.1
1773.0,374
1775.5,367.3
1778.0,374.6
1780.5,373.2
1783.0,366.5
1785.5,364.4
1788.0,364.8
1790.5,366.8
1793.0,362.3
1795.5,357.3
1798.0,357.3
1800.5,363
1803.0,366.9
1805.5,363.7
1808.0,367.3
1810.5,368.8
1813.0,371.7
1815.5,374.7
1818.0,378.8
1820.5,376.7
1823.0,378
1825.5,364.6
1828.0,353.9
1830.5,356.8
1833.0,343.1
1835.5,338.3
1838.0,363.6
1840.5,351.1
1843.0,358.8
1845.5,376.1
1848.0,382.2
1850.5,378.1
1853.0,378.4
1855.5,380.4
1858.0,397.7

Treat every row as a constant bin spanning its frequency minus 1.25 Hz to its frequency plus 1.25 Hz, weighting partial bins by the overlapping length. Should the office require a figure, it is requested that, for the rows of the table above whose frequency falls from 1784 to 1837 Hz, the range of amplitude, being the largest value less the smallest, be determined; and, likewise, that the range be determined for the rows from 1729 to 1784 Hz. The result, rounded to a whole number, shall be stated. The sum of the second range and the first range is 152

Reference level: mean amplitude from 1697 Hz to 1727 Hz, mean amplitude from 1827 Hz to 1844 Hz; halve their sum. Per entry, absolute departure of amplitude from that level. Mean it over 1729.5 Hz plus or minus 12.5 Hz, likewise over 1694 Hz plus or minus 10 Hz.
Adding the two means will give 89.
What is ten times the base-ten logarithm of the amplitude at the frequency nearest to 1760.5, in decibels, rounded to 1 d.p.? 26.0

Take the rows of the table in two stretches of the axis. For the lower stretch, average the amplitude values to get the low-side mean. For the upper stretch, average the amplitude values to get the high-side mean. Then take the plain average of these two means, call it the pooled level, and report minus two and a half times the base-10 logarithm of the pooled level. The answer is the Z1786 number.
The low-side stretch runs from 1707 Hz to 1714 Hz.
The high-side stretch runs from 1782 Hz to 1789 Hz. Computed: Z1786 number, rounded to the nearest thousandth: -6.447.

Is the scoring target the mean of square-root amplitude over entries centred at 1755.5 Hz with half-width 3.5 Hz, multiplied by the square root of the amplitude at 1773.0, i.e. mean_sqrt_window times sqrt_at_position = 382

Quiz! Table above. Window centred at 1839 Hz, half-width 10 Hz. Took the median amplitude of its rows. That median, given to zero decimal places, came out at 358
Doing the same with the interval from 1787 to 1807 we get 363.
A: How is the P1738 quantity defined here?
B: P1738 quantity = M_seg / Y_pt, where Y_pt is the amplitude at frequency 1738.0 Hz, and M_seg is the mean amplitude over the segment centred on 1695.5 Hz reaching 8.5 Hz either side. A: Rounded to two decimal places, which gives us 1.16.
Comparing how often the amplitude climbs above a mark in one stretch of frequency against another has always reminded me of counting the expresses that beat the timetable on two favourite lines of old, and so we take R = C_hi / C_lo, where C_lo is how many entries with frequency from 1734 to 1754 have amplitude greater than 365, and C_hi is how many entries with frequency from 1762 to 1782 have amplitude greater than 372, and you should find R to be 1.20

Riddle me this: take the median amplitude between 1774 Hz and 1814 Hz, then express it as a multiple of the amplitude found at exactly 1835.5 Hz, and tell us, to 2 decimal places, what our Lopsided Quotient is 1.08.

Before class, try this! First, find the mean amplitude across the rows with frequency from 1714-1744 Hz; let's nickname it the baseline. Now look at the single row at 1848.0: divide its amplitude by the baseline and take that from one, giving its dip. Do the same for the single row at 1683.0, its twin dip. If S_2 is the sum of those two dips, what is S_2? -0.38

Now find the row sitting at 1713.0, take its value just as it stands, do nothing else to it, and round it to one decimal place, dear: 383.1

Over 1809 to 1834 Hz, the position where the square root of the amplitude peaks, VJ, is 1818.0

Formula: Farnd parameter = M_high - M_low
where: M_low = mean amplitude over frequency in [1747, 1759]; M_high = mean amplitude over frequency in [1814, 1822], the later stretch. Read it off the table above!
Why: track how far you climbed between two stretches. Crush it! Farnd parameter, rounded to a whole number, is -10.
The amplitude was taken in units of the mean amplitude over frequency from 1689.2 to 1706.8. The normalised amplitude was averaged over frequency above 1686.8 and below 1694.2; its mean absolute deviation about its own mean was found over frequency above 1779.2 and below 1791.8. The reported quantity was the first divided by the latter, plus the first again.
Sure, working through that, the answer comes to 164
